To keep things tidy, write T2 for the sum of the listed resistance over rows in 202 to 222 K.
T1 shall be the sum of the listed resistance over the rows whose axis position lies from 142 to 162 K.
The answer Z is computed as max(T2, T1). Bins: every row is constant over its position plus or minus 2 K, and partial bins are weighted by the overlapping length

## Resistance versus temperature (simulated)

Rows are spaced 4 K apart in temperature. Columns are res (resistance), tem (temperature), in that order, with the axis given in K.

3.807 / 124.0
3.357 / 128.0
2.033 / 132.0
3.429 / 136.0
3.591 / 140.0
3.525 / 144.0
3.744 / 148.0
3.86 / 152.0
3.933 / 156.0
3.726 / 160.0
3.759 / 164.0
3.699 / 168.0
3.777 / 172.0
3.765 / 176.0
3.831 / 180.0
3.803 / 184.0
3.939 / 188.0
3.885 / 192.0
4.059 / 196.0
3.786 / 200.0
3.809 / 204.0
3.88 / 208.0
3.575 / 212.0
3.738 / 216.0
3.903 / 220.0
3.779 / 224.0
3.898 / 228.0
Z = 18.9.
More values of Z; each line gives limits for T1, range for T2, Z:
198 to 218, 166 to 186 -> 18.9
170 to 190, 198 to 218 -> 19.1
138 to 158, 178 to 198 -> 19.5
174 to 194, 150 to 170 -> 19.2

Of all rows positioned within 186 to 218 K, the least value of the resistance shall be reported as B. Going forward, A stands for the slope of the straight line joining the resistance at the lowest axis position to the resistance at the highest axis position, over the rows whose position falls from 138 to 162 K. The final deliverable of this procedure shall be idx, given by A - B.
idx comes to -3.6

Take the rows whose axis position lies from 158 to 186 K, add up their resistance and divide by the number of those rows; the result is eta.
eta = 3.77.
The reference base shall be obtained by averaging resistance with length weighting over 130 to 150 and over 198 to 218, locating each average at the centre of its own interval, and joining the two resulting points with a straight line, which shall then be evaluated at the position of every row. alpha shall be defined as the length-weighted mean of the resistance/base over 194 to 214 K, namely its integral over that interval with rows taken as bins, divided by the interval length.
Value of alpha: 1.03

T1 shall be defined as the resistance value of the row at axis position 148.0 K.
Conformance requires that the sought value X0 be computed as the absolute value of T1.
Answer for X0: 3.74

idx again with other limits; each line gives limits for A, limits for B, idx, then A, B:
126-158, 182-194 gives -3.8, 0.02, 3.803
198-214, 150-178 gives -3.7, -0.02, 3.699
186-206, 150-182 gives -3.7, -0.01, 3.699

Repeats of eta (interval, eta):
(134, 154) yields 3.63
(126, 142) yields 3.10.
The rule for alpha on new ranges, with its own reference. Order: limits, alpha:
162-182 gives 1.08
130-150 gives 1.00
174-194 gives 1.07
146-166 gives 1.13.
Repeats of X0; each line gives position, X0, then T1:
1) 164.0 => 3.76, 3.759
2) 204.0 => 3.81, 3.809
